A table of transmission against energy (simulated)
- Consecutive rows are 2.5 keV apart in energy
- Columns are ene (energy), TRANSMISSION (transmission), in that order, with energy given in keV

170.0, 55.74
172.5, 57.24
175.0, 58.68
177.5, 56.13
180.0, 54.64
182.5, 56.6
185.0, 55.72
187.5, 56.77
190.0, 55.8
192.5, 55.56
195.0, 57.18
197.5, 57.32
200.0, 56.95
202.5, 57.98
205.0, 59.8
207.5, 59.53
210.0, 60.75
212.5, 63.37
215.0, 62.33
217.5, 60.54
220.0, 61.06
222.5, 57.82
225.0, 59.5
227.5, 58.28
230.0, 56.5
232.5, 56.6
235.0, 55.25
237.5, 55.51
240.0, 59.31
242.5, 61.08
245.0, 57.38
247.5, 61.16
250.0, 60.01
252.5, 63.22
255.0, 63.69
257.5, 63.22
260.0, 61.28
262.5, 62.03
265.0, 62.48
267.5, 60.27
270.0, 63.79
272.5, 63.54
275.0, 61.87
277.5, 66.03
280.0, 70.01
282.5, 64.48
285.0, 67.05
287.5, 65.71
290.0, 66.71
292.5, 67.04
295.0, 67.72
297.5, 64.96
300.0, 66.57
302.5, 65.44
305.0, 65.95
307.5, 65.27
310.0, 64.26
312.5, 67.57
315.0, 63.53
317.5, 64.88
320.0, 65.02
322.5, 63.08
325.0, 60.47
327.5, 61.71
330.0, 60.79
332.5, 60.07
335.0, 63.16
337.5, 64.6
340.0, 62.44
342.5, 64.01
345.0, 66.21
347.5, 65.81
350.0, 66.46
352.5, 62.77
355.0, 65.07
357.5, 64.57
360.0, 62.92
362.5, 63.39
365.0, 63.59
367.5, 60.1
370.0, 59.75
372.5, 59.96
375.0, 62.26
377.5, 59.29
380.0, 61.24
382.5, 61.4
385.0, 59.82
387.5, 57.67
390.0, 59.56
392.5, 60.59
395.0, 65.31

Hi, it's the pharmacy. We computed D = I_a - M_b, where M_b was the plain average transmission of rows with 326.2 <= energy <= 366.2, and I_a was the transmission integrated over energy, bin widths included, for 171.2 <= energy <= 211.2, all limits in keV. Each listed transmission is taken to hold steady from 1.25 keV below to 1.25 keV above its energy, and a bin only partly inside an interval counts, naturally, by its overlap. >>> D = 2228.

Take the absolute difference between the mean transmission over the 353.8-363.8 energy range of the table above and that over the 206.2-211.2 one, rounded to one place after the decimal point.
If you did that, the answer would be 3.8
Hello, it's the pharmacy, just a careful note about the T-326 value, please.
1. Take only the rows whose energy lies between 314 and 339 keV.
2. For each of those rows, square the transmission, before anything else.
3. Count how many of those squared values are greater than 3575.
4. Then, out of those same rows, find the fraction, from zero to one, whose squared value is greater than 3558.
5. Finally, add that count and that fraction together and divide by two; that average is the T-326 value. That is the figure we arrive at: 5.5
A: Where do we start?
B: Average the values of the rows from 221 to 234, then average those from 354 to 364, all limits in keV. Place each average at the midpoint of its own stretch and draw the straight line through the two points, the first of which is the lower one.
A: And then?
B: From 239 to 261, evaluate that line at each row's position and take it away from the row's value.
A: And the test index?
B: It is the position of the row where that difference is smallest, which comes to 245.0 keV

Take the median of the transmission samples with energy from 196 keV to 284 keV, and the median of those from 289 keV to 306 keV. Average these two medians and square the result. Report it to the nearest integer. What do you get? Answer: 4053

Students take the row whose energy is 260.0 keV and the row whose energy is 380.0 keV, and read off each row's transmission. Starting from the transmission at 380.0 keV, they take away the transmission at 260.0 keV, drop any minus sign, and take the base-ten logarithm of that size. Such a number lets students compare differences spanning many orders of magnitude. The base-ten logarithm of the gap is -1.4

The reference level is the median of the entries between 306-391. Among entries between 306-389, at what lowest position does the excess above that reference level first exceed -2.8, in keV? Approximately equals 307.5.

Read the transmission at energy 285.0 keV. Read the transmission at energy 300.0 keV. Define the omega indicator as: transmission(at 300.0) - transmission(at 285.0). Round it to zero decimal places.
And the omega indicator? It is 0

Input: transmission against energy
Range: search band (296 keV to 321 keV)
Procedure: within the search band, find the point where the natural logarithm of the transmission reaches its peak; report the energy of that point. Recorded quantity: 312.5 keV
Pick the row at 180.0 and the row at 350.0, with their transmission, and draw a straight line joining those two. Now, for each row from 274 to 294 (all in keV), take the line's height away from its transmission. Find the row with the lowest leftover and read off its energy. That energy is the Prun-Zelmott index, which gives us 275.0 keV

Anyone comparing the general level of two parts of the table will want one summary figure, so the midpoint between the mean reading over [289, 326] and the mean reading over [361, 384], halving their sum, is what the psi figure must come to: 63.2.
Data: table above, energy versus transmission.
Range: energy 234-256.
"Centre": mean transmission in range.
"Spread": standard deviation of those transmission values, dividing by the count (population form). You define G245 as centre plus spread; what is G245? 63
